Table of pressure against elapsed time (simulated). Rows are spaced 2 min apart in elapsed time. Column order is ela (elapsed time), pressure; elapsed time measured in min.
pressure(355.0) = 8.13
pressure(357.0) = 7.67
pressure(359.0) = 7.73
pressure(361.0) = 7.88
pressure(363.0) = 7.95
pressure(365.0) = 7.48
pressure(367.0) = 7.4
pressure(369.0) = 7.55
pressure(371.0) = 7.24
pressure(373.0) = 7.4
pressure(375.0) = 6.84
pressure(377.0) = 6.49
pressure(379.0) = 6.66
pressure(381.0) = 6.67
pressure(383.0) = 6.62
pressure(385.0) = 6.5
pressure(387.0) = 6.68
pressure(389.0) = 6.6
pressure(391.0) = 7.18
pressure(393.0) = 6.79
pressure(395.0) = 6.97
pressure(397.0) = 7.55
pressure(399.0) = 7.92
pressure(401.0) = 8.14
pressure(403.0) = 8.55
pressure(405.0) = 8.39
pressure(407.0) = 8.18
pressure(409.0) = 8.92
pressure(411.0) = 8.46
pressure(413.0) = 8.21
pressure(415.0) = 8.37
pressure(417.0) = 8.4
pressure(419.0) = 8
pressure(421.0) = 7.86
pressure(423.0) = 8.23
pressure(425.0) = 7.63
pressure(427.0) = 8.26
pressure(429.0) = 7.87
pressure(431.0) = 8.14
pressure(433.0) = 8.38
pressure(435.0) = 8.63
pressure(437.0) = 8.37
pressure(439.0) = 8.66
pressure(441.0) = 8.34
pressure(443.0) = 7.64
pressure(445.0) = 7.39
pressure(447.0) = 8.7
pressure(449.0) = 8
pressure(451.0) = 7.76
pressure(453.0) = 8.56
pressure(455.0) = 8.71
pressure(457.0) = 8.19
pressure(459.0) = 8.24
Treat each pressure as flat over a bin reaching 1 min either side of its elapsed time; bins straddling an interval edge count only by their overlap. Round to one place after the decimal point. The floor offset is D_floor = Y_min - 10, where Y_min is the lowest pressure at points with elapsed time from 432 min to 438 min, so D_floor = -1.6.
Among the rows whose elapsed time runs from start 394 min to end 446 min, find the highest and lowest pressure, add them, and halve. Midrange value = 7.9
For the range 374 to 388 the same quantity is 6.7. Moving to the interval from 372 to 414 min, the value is 7.7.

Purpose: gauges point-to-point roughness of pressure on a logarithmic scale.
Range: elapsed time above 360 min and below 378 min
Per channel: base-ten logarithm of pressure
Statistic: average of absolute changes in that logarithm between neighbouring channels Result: 0.0160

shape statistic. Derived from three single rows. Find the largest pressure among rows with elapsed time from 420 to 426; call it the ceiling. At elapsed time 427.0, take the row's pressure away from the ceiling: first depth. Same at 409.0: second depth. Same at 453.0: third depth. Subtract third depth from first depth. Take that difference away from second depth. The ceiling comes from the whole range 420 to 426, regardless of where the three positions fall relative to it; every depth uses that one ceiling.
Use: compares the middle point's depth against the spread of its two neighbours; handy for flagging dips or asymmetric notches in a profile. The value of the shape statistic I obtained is -1.0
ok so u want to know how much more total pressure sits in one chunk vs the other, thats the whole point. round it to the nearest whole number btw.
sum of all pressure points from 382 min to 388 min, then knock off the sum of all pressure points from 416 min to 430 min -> -36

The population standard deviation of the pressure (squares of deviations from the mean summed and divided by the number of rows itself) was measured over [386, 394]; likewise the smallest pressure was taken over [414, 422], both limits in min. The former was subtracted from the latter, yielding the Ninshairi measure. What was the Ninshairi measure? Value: 7.6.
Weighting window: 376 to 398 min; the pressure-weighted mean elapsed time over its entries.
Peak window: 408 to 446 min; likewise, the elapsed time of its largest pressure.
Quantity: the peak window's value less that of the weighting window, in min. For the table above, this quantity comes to 21.8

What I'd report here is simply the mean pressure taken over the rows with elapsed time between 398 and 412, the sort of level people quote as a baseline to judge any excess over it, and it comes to 8.37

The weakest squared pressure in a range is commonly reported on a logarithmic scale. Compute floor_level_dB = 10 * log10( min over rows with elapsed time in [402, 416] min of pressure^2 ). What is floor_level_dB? 18.3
